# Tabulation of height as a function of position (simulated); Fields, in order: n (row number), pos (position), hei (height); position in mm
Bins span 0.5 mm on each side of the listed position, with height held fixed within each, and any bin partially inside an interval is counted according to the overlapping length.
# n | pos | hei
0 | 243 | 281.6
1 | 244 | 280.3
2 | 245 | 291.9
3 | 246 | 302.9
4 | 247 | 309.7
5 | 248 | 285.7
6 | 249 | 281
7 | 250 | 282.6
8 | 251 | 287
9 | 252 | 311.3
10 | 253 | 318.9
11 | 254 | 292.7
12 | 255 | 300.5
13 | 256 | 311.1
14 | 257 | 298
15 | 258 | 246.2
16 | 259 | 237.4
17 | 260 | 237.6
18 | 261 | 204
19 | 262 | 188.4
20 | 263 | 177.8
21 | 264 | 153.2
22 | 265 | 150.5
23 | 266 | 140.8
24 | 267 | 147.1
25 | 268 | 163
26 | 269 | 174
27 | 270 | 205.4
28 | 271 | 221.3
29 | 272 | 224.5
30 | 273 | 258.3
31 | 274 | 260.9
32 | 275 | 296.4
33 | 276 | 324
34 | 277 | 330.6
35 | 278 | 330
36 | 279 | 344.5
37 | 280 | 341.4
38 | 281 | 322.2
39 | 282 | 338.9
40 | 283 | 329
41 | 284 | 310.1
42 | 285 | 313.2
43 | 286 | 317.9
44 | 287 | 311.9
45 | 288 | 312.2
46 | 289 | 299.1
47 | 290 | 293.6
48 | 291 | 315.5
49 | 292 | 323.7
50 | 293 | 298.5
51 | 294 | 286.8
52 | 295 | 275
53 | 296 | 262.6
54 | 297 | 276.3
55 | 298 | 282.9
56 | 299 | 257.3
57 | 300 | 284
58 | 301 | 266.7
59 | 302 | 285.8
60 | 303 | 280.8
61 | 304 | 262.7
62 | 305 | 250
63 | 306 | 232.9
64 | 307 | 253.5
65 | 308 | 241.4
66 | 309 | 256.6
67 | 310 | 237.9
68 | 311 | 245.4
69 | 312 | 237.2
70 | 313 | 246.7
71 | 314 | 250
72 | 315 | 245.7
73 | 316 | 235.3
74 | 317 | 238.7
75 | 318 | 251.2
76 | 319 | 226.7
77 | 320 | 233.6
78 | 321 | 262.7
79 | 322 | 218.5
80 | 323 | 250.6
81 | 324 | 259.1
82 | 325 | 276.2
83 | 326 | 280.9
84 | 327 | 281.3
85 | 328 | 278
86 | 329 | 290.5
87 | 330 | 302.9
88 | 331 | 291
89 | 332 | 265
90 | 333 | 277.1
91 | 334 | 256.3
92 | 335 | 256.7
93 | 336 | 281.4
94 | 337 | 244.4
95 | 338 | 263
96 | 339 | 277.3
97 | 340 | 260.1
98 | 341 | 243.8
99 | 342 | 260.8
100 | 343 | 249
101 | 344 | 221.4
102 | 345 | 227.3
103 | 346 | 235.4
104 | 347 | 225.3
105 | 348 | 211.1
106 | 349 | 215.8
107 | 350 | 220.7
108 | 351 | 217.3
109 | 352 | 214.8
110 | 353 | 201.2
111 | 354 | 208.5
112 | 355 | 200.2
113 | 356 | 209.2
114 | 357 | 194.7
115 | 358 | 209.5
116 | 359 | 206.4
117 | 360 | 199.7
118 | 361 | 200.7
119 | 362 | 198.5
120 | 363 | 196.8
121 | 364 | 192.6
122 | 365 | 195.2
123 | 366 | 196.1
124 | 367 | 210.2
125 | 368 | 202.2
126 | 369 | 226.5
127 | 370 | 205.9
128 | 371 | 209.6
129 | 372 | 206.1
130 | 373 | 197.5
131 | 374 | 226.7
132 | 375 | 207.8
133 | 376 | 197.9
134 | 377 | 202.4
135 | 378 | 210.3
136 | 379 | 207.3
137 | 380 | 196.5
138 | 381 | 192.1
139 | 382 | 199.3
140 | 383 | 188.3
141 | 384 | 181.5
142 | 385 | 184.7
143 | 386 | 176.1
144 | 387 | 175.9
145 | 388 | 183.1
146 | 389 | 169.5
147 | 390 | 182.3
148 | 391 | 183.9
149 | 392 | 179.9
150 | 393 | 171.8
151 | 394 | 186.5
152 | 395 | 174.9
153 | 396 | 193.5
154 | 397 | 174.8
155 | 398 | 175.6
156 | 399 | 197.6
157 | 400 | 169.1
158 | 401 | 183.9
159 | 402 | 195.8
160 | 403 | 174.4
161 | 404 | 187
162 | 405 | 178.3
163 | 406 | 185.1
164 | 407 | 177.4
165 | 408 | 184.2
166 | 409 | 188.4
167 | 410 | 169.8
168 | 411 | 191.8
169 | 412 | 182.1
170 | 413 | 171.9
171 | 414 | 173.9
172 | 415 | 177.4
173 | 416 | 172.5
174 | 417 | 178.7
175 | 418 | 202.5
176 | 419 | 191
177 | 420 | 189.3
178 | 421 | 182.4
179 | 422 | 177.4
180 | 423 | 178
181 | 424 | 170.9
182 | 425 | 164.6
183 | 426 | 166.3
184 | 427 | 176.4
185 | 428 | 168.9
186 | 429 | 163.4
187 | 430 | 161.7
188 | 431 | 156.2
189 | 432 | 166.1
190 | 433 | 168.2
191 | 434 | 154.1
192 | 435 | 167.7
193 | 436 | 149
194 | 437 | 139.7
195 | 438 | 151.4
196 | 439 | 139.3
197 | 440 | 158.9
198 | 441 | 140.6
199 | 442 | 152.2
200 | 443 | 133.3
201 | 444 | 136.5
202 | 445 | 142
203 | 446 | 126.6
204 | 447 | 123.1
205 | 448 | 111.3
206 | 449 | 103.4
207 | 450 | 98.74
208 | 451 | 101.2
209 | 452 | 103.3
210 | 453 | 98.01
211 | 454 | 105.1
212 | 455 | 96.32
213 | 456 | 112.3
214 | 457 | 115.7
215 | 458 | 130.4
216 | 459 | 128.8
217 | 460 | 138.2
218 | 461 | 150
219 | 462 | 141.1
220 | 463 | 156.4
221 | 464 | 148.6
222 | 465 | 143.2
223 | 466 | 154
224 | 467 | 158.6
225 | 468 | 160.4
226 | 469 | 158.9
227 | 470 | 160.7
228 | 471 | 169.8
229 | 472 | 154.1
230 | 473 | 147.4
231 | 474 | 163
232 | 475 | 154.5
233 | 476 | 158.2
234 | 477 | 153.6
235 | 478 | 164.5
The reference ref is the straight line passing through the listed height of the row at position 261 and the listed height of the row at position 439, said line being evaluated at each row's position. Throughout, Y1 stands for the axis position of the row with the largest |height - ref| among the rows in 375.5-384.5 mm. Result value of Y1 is 378 mm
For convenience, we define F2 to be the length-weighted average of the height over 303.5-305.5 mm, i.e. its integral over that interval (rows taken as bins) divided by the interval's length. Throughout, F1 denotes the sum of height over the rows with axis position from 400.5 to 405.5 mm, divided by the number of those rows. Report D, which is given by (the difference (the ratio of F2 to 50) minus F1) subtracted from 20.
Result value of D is 199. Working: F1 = 184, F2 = 256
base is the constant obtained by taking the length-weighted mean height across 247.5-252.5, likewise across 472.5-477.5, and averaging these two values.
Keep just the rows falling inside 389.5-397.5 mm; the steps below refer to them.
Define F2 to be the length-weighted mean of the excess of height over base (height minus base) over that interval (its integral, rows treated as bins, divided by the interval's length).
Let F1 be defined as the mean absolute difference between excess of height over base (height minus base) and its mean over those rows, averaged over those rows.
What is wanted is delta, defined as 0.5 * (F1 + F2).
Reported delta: -18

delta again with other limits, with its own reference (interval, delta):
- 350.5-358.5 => -5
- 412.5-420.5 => -16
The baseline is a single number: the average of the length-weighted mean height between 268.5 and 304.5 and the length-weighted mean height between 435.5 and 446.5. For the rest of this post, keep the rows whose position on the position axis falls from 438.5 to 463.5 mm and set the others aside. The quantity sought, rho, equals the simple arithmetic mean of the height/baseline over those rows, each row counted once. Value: 0.6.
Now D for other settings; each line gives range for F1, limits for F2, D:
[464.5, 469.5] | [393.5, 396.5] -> 171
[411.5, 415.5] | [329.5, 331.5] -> 190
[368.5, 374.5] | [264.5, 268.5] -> 229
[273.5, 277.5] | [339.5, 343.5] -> 318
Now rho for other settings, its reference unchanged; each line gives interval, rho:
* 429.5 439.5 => 0.7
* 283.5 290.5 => 1.4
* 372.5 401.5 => 0.9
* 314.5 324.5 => 1.1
